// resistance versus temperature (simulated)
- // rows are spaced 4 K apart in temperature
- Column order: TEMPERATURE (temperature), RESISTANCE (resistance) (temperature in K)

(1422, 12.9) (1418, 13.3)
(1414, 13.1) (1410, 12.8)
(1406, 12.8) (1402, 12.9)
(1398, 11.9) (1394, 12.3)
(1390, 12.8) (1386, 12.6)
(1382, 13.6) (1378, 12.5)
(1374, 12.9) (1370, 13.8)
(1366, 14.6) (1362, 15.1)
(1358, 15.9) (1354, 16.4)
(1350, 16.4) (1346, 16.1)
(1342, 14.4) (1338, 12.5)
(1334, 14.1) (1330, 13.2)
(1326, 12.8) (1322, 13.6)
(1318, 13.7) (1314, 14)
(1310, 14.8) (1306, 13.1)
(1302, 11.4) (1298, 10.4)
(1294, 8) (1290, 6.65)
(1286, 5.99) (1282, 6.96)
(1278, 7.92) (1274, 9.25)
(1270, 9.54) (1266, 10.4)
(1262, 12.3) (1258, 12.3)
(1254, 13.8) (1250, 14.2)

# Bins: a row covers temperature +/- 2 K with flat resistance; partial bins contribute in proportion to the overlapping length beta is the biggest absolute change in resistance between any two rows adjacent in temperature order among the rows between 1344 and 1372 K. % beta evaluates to 0.8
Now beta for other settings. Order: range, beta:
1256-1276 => 1.9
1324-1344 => 1.9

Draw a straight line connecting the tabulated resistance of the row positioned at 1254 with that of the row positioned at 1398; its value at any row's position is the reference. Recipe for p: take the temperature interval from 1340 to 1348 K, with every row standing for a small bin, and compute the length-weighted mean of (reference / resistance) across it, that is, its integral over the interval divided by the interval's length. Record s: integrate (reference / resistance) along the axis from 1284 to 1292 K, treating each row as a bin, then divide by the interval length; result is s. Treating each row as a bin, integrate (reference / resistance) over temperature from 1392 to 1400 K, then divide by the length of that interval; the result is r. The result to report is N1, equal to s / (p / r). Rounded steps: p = 0.8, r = 0.99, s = 2.12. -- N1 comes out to 2.52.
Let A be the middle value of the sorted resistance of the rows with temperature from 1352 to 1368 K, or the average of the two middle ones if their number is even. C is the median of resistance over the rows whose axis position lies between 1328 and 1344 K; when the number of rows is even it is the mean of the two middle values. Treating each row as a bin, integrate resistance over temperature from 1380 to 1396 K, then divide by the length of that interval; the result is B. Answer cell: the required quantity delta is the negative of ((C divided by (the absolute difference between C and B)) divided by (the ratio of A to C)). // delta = -15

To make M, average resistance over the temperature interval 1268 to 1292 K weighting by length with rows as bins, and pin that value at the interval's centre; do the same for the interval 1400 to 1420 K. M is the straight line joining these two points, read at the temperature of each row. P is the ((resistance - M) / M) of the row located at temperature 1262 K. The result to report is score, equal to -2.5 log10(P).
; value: 0.3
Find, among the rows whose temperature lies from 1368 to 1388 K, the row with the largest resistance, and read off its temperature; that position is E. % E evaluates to 1370 K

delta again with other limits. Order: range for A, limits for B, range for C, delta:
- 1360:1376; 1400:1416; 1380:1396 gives -57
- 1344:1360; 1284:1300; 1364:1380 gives -2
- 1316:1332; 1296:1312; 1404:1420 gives -24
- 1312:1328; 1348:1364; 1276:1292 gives 0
